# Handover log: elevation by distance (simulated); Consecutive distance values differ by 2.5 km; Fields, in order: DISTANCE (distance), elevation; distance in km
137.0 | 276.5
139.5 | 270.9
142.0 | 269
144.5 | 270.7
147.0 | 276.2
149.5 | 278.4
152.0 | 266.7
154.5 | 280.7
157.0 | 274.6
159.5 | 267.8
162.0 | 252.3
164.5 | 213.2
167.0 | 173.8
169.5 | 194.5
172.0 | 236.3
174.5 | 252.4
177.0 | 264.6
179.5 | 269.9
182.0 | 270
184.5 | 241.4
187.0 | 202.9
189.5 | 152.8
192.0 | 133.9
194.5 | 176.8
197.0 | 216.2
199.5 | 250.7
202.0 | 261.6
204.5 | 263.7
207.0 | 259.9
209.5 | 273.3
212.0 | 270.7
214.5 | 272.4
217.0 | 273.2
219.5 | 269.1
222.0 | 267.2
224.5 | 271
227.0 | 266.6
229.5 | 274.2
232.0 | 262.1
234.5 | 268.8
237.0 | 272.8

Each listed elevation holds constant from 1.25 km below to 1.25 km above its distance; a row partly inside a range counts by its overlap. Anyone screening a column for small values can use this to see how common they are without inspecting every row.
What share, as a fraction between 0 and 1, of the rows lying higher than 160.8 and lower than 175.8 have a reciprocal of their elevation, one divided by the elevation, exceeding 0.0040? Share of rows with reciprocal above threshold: 0.7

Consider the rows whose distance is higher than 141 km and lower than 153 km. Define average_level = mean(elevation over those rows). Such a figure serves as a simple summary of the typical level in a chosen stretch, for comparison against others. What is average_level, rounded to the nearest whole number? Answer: 272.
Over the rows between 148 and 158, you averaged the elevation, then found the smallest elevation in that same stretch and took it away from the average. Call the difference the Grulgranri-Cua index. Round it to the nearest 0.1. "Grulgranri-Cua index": 8.4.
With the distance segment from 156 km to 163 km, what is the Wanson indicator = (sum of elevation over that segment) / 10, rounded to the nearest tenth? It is 79.5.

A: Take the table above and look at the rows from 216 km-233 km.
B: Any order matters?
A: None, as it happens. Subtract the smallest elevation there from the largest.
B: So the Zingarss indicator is 12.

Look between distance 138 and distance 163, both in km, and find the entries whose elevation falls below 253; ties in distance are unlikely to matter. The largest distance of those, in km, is 162.0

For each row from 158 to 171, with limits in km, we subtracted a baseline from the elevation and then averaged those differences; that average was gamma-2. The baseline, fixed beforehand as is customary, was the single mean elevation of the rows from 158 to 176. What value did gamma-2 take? -7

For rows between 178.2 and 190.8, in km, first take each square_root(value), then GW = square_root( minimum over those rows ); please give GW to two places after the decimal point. 3.52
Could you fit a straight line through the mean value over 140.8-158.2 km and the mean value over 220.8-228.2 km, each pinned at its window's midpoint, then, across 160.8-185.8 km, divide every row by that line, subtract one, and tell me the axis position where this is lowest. 167.0 km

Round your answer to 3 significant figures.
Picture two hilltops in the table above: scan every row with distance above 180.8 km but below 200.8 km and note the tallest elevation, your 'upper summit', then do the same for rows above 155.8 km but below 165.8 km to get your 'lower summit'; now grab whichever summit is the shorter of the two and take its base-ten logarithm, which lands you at 2.43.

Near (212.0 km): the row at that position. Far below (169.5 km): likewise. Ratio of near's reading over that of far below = 1.39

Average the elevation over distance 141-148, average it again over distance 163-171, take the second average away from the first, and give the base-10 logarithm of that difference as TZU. 1.9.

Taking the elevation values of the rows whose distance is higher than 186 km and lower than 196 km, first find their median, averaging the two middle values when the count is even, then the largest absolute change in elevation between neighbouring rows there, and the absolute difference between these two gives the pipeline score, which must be 115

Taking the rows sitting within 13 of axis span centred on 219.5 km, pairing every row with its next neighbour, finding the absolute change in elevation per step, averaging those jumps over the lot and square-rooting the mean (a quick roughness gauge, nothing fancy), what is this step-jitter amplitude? 1.6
